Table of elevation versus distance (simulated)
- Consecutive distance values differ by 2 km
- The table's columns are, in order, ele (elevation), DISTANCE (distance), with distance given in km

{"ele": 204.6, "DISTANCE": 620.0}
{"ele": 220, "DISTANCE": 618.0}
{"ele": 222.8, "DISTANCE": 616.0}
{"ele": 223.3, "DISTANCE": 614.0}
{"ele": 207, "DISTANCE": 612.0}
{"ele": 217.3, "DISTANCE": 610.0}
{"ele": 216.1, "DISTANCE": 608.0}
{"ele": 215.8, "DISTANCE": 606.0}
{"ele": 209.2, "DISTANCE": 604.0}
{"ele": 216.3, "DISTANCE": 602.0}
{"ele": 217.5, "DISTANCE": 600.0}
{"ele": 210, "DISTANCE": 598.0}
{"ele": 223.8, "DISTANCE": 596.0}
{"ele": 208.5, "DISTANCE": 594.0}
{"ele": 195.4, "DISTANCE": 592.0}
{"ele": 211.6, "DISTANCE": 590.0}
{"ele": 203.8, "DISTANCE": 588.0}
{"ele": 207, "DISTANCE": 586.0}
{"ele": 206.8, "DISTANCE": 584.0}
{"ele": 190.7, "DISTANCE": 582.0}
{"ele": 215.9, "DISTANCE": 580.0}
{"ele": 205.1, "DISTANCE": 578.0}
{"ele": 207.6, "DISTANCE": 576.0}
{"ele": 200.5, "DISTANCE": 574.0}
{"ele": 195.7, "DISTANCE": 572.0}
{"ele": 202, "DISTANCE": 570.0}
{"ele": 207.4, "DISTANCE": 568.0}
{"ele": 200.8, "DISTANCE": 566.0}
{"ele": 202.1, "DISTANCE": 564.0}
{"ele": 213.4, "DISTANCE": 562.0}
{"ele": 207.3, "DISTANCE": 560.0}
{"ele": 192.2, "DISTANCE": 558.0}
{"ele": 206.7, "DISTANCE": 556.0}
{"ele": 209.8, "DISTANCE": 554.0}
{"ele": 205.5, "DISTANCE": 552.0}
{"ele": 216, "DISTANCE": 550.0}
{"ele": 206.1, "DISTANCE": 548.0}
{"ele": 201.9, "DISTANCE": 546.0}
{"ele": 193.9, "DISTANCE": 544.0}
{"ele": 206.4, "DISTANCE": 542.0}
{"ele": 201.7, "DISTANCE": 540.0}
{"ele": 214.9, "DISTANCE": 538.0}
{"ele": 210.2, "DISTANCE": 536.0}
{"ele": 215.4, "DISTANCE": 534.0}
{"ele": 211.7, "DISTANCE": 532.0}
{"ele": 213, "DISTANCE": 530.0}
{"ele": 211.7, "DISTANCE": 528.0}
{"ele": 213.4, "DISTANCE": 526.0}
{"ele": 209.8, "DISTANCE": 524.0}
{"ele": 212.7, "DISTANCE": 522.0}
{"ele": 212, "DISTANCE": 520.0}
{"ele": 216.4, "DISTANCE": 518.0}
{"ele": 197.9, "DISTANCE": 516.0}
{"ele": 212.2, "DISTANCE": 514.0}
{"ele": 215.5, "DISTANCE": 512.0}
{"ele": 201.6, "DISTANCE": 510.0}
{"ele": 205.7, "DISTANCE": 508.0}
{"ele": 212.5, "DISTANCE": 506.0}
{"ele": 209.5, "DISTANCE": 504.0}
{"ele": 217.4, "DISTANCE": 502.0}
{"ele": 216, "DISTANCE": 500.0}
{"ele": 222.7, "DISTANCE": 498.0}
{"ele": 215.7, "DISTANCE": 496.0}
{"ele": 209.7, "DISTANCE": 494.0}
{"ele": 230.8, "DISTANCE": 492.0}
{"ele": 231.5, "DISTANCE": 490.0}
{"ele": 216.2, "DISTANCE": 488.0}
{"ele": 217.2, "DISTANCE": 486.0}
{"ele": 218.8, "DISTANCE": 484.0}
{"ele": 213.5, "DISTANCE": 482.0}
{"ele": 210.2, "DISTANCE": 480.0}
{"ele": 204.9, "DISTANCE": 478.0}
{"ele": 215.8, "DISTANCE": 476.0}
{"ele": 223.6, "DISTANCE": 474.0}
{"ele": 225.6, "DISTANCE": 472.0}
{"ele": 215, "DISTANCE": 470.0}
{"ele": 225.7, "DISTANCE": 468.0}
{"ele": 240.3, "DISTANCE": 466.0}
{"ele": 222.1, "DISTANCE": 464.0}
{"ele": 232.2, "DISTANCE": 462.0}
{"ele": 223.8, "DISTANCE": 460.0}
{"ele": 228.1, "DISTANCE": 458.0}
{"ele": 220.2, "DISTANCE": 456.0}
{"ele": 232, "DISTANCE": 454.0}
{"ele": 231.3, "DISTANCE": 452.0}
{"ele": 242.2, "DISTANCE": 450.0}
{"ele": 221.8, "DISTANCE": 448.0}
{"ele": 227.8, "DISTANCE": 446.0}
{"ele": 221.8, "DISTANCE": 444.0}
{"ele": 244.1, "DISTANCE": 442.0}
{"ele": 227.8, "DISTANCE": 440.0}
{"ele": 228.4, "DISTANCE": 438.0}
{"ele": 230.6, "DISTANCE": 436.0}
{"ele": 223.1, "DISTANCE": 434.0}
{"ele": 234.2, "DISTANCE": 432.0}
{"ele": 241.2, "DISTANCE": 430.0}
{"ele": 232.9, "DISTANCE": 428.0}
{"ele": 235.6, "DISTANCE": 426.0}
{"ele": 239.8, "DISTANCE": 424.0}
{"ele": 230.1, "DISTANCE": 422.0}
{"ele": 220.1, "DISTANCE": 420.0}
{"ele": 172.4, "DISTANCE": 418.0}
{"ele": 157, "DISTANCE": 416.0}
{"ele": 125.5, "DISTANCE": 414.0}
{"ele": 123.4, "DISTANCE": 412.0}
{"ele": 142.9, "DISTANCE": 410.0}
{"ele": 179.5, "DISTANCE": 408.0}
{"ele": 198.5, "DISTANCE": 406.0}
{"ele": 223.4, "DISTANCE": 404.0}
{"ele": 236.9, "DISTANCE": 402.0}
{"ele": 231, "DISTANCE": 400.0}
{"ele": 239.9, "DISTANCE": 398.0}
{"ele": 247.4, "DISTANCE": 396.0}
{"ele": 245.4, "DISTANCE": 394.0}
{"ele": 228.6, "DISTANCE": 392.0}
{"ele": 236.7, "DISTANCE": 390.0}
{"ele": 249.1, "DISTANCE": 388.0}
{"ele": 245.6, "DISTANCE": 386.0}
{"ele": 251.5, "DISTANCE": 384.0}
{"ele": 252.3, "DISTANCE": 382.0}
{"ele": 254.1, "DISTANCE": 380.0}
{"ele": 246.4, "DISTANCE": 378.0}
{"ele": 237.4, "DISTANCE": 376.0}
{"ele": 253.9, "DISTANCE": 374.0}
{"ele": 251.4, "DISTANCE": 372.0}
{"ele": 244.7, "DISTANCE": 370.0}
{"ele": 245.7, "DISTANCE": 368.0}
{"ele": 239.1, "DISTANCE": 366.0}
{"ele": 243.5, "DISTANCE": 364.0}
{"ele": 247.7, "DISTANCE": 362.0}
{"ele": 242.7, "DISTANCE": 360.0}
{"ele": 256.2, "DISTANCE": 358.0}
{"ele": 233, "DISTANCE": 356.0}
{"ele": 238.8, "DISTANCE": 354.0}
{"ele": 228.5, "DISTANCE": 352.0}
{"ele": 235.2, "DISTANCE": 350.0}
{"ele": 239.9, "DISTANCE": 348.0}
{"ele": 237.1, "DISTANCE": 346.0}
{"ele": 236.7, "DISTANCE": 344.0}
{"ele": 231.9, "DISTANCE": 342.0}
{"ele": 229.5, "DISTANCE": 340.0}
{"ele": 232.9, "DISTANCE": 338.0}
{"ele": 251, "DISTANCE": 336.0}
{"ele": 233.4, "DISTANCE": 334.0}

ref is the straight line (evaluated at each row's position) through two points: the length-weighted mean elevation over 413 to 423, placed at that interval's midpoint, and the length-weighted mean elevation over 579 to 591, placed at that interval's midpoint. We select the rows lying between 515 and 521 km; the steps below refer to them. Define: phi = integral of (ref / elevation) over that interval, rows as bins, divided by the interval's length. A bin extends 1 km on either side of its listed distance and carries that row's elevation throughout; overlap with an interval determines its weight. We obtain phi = 0.94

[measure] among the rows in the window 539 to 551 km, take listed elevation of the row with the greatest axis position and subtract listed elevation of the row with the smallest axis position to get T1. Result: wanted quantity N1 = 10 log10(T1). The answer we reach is 12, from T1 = 14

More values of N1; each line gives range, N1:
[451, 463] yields 0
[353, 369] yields 8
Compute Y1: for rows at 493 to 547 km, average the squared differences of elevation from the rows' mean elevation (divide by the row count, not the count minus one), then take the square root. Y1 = 6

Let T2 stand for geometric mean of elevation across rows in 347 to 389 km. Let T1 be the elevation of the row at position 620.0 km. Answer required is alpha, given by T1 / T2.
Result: 0.84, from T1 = 204.6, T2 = 244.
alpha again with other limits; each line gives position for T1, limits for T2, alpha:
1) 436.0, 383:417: 1.13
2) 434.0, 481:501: 1.02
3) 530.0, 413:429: 1.08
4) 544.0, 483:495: 0.88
